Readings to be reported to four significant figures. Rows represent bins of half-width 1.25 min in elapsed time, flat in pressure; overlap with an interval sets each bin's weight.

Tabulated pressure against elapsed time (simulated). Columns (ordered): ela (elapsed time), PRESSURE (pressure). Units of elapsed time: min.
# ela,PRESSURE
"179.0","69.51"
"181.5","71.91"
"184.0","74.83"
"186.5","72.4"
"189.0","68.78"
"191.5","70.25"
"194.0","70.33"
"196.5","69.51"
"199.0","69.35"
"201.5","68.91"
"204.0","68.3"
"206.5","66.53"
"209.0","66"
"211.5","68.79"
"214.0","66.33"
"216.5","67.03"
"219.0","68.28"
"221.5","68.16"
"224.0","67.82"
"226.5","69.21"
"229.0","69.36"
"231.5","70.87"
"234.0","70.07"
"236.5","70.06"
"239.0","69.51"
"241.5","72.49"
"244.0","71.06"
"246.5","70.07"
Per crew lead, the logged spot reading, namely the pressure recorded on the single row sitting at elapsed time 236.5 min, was 70.06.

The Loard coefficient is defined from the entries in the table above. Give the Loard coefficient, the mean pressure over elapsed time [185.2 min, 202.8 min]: 69.9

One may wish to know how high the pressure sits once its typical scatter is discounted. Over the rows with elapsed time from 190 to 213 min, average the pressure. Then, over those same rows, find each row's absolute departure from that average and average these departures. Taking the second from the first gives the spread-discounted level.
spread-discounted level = 67.5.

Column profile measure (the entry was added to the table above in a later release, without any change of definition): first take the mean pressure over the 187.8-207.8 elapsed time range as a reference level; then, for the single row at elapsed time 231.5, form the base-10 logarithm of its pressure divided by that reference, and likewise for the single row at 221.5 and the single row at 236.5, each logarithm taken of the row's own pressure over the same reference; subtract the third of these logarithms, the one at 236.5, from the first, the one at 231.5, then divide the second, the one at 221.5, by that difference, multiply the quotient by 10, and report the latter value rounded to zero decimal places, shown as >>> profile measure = -11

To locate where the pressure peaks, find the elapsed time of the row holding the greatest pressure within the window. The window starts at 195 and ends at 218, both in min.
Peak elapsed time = 196.5 min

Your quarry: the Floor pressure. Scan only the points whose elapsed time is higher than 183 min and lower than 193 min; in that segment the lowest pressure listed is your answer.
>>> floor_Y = 68.78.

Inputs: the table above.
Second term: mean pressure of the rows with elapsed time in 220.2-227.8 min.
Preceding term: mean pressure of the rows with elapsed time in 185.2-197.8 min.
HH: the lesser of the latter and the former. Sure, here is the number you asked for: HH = 68.4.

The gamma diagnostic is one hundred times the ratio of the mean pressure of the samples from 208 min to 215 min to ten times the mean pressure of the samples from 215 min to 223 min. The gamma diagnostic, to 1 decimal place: 9.9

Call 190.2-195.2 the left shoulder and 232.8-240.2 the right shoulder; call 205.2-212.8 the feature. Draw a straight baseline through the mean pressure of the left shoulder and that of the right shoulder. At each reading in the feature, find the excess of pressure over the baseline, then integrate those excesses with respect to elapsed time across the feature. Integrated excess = -23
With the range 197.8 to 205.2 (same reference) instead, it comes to -10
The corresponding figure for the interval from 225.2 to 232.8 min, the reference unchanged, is -1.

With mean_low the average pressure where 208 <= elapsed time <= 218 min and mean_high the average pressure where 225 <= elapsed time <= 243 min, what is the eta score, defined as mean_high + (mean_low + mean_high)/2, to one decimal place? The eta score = 138.9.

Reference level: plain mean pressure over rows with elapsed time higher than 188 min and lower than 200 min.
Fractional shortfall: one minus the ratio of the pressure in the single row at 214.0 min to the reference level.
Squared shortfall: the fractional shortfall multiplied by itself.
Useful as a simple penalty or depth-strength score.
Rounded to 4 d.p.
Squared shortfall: 0.0023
